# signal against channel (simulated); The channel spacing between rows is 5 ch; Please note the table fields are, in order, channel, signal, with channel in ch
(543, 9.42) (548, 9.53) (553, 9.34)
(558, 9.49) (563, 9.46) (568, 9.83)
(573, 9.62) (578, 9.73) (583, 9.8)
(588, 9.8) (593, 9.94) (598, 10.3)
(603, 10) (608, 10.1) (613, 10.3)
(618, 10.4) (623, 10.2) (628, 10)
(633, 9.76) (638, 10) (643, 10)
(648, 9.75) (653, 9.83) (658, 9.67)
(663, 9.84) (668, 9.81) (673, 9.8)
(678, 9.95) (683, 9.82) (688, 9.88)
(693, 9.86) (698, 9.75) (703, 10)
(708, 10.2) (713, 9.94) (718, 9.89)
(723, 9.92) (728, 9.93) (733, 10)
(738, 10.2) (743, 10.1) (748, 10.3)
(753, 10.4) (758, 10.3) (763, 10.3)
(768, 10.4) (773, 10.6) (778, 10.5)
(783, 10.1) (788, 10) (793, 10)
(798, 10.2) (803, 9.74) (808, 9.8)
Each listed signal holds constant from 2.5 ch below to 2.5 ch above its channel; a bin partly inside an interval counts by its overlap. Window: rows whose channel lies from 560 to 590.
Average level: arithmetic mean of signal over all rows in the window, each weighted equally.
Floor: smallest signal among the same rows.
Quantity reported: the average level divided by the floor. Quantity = 1.03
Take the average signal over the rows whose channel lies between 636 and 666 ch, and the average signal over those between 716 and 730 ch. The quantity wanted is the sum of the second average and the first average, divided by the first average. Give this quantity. 2.01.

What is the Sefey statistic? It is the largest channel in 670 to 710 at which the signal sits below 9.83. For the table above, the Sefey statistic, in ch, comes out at 698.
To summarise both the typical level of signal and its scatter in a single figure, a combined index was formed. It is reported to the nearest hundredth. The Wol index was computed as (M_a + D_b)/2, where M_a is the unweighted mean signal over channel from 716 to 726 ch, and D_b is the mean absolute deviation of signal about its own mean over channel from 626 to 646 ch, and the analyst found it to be 5.00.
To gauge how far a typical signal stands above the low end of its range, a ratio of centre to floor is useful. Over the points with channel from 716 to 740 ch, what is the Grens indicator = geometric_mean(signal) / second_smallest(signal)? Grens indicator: 1.01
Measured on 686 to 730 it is 1.01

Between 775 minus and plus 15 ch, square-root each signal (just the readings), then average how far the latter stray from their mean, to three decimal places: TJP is 0.029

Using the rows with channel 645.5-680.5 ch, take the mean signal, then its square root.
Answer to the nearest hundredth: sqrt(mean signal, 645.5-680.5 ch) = 3.13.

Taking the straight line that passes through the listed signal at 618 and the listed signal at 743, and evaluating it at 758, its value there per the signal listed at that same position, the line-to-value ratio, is 0.98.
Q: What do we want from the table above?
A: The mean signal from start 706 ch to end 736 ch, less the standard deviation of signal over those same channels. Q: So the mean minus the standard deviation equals 9.9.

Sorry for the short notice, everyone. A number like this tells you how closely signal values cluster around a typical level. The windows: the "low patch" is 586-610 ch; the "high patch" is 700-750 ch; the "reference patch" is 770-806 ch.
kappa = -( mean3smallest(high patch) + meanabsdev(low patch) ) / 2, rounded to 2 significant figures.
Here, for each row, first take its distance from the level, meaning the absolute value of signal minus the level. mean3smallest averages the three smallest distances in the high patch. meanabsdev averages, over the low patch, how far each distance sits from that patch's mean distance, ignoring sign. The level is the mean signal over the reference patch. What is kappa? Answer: -0.064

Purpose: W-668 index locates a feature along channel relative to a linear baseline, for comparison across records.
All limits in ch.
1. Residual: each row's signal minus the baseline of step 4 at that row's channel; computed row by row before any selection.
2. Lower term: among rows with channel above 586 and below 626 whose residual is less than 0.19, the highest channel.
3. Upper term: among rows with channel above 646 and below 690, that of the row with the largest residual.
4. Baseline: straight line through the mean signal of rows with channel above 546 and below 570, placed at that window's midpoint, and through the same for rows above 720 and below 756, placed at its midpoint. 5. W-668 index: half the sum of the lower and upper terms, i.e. 633.0 ch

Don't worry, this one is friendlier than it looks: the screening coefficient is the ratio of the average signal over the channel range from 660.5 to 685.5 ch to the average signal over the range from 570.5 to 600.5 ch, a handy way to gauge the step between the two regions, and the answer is 1.00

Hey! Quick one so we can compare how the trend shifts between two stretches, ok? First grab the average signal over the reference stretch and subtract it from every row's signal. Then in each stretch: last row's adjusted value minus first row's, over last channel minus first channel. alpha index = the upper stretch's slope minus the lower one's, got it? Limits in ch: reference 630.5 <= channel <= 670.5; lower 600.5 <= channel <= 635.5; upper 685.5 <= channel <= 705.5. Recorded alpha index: 0.016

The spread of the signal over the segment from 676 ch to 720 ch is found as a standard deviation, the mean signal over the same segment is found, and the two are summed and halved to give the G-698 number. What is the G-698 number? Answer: 5.02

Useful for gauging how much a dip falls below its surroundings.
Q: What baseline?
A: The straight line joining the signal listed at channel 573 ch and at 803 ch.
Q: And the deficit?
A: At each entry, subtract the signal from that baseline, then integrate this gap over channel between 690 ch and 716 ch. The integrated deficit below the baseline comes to -7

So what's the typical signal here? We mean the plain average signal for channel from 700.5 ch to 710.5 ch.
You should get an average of 10.1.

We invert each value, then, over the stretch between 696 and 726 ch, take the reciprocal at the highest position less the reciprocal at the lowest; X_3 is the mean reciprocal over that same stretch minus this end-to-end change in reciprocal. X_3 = 0.102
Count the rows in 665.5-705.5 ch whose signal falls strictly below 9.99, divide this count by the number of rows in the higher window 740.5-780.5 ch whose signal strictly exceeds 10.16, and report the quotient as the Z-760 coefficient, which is 1.0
